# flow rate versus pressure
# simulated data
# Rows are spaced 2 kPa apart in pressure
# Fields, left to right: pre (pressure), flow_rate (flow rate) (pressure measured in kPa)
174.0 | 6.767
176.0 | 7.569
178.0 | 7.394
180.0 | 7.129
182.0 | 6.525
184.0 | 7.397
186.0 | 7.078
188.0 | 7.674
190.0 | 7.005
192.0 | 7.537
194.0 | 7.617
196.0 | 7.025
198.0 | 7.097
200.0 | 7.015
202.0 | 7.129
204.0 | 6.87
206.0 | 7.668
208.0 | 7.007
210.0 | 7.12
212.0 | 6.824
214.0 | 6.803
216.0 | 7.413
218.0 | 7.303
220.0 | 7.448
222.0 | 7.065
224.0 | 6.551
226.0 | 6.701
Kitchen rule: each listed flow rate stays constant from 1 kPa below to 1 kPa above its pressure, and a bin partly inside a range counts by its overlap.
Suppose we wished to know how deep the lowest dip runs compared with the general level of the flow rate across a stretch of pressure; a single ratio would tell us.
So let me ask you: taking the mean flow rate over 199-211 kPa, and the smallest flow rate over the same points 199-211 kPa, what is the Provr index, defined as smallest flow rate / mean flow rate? 0.96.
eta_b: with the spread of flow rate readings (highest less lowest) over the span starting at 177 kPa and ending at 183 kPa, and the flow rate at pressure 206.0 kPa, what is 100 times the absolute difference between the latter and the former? 680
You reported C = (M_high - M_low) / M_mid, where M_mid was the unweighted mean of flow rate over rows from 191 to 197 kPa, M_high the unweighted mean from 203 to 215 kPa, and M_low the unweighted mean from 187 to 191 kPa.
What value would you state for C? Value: -0.039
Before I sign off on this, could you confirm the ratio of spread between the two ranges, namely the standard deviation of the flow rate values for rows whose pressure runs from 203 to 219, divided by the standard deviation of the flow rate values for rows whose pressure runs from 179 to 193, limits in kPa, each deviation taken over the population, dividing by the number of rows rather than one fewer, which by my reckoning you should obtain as 0.82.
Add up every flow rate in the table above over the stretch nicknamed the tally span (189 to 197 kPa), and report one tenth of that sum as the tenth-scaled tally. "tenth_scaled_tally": 2.92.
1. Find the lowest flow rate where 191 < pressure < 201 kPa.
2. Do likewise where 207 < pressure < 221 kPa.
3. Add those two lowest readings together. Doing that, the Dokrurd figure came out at 13.8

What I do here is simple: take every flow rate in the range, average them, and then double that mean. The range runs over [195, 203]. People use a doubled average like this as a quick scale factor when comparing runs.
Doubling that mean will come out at 14.1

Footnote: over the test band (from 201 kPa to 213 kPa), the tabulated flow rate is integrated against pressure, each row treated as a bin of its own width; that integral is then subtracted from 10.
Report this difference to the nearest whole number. -75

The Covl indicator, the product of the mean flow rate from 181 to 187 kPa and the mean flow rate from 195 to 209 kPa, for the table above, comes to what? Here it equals 49.8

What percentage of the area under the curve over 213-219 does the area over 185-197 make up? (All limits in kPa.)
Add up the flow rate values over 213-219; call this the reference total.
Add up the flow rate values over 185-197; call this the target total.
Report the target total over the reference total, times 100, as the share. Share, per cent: 204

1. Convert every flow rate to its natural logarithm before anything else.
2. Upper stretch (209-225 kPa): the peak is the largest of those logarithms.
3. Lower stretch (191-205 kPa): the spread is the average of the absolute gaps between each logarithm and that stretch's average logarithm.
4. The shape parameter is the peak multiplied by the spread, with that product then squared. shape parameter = 0.0038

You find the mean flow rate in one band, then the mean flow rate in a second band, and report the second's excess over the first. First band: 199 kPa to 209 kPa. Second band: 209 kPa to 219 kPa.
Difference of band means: -0.05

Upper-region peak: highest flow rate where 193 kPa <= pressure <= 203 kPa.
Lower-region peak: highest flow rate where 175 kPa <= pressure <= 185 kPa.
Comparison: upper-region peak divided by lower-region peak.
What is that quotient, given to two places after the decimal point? 1.01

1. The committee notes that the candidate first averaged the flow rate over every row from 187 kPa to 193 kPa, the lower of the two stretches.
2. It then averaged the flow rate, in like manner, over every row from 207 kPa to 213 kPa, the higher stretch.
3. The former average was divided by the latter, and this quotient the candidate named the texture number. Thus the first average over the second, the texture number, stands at 1.060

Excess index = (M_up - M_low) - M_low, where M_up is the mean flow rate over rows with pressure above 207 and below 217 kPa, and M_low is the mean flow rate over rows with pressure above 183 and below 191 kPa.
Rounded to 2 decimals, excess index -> -7.54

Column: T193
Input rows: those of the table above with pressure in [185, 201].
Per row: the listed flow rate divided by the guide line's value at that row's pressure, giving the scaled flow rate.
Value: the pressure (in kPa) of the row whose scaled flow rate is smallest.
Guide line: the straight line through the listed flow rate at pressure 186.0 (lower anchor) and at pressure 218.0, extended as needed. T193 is 200.0 kPa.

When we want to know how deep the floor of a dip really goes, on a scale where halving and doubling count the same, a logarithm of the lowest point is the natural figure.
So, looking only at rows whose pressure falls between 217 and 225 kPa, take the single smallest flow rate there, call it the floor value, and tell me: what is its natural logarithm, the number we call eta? 1.88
